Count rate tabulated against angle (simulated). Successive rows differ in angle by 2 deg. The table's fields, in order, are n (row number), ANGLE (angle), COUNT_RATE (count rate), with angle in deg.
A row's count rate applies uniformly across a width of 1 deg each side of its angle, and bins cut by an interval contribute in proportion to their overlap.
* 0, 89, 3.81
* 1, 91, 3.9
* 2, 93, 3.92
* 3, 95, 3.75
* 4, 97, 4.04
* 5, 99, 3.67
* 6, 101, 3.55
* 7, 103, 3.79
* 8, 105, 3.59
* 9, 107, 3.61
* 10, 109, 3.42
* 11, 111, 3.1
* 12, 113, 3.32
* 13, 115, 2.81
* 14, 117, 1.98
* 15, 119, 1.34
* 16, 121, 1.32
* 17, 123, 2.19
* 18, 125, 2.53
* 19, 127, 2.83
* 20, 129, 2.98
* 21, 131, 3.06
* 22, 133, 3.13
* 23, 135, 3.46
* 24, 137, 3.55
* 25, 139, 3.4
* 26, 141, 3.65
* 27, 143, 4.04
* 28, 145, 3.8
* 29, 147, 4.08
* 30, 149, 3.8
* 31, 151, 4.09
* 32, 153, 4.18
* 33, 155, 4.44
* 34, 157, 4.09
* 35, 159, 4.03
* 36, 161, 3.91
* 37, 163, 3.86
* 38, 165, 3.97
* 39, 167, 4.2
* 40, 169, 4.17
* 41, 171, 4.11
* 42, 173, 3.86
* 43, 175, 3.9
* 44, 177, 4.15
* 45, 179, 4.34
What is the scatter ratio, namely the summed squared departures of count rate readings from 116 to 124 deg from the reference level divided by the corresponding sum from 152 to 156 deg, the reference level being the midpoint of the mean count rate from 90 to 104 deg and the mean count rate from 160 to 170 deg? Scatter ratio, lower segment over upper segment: 57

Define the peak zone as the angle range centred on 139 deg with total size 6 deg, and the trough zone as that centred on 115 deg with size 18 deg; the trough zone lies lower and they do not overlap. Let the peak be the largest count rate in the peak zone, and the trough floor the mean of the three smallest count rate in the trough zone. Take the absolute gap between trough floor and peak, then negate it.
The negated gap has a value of -2.1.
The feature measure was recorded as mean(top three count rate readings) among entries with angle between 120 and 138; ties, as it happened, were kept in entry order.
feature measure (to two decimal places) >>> 3.38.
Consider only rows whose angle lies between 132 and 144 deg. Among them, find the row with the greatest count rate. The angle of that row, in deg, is 143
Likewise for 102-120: 103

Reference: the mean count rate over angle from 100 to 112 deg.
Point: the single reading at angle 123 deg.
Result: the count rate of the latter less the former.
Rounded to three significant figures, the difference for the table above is -1.32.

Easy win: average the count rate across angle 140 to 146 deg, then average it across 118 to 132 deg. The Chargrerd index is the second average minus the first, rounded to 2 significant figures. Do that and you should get -1.5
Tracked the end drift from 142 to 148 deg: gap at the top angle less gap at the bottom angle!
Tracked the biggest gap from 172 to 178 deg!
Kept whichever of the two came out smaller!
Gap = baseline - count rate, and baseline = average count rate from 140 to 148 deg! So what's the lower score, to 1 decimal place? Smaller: 0.0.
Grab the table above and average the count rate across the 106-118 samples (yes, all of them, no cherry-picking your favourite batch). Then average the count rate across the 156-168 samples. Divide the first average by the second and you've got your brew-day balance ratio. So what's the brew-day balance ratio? 0.76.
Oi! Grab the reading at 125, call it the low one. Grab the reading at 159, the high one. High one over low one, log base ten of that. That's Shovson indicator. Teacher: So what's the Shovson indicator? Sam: 0.20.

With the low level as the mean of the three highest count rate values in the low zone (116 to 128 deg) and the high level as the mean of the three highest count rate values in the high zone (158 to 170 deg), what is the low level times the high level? 10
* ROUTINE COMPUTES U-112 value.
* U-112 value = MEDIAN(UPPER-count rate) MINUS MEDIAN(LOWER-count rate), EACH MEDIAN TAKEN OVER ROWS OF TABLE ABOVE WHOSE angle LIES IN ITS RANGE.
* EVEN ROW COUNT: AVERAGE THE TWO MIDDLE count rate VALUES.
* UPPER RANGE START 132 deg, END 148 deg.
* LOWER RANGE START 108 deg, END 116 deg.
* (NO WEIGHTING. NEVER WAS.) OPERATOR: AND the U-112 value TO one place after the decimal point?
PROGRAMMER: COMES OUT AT 0.4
